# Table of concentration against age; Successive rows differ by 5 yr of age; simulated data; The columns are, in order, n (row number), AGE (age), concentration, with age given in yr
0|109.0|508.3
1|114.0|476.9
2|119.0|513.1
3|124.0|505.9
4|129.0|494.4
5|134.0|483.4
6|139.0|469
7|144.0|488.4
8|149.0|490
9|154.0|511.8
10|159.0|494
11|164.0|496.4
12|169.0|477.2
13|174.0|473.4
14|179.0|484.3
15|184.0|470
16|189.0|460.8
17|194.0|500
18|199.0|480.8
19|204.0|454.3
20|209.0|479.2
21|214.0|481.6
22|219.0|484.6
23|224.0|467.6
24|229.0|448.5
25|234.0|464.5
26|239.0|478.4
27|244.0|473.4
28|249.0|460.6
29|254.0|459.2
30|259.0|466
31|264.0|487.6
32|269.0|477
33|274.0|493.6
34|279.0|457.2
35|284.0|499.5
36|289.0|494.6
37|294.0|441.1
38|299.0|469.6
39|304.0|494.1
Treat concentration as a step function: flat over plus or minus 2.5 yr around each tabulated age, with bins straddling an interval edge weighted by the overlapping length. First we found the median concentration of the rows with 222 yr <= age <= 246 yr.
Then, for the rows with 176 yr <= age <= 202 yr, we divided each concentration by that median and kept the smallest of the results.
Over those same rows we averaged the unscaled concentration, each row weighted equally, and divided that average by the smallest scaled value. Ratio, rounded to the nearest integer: 486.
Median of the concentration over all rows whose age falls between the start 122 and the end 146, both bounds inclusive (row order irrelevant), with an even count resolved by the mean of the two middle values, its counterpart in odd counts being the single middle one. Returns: 488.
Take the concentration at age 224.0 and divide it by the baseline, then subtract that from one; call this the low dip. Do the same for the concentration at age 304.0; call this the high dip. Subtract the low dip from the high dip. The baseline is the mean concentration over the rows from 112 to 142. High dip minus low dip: -0.054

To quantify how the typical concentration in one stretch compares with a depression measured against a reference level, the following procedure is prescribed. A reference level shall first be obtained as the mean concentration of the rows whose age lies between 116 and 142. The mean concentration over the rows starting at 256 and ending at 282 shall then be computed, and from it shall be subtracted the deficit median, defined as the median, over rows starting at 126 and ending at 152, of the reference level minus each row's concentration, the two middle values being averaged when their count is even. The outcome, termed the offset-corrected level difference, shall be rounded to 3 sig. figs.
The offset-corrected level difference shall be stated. 472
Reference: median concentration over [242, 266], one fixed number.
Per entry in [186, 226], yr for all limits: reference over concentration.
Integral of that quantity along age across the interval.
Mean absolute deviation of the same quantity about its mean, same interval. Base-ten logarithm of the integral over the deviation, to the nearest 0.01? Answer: 3.22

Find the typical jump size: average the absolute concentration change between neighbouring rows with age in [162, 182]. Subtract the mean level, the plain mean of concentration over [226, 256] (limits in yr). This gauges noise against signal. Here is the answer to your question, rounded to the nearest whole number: -453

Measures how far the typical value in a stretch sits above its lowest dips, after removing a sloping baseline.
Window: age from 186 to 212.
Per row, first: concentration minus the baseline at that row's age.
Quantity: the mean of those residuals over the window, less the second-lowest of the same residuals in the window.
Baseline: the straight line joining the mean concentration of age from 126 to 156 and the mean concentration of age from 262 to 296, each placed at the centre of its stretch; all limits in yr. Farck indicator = 15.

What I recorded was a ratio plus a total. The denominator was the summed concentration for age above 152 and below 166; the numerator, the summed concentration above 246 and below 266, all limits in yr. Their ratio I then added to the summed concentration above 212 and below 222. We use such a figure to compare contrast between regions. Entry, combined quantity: 967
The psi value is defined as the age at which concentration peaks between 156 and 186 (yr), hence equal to 164.0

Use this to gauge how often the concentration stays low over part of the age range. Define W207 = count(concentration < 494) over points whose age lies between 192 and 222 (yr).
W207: 5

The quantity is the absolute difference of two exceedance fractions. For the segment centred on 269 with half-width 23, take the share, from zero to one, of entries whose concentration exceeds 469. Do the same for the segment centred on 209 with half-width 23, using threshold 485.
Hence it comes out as 0.44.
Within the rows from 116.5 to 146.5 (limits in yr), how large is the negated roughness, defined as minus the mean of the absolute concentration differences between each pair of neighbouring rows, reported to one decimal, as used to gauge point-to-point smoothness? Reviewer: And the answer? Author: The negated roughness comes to -12.7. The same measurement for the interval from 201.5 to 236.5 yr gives -13.7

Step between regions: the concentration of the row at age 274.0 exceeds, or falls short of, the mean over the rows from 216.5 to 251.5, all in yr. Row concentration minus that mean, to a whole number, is 25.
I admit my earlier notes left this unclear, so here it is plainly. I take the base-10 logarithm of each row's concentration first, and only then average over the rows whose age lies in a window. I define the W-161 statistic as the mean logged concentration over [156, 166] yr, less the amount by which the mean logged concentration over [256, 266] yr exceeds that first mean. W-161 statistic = 2.71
